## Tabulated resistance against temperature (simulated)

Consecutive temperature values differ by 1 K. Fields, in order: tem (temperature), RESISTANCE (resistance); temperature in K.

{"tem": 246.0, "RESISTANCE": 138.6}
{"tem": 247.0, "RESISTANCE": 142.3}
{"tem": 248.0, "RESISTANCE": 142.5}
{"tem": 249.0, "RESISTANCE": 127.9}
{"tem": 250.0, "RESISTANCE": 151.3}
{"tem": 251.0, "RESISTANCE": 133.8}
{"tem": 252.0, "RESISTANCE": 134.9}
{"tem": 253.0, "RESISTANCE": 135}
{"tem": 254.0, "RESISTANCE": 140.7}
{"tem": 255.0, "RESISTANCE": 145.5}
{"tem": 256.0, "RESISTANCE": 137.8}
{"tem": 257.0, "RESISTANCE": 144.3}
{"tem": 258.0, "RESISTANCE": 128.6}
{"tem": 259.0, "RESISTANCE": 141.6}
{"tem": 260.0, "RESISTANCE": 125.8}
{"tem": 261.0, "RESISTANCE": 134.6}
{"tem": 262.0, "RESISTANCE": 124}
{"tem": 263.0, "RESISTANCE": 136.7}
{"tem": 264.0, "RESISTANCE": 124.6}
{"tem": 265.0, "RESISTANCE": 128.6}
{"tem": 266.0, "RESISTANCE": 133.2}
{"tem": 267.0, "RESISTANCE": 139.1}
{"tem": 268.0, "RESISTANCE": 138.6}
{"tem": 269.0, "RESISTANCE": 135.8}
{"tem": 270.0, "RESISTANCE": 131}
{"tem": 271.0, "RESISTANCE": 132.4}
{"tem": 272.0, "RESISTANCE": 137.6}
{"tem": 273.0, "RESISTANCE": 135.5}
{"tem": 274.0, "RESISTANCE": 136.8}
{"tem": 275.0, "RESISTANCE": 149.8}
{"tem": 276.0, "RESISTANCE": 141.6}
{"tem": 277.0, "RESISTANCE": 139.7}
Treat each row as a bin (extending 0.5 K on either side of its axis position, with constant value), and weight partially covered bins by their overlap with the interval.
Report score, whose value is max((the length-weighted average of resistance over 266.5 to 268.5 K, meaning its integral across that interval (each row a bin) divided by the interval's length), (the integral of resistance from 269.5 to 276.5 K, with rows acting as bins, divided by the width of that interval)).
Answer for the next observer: 139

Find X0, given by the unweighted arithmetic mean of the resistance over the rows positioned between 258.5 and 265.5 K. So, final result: 131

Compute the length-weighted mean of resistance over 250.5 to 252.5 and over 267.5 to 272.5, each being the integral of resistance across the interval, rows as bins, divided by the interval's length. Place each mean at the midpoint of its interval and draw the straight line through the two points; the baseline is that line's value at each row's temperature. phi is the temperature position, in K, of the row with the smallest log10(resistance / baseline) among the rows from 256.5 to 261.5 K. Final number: 260.0 K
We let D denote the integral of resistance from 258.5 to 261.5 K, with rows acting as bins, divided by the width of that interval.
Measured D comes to 134.0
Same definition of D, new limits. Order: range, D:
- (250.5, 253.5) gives 134.6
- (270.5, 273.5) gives 135.2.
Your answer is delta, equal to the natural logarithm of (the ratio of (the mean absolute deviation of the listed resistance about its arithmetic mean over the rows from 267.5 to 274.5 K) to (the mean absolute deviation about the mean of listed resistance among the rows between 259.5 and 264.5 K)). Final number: -0.9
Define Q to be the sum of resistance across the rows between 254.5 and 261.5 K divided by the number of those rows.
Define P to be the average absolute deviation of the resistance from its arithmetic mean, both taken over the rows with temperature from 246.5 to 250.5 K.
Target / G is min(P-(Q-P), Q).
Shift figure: -124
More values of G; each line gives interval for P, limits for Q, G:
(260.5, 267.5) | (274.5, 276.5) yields -136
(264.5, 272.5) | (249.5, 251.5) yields -136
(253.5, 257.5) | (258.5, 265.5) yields -125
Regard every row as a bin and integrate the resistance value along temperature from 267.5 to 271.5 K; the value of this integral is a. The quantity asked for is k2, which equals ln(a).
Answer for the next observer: 6.29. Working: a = 538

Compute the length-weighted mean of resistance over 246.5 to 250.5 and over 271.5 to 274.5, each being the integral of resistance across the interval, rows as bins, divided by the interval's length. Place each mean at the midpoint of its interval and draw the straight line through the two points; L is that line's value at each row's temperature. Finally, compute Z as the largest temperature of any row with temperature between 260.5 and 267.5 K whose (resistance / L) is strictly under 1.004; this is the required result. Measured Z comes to 266.0 K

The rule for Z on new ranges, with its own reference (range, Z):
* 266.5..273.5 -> 273.0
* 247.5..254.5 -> 253.0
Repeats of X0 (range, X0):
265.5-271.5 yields 135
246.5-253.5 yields 138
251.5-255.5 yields 139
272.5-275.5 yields 141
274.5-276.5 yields 146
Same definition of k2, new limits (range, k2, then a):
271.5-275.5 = 6.33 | 560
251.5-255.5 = 6.32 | 556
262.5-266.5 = 6.26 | 523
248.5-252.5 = 6.31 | 548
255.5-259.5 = 6.31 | 552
